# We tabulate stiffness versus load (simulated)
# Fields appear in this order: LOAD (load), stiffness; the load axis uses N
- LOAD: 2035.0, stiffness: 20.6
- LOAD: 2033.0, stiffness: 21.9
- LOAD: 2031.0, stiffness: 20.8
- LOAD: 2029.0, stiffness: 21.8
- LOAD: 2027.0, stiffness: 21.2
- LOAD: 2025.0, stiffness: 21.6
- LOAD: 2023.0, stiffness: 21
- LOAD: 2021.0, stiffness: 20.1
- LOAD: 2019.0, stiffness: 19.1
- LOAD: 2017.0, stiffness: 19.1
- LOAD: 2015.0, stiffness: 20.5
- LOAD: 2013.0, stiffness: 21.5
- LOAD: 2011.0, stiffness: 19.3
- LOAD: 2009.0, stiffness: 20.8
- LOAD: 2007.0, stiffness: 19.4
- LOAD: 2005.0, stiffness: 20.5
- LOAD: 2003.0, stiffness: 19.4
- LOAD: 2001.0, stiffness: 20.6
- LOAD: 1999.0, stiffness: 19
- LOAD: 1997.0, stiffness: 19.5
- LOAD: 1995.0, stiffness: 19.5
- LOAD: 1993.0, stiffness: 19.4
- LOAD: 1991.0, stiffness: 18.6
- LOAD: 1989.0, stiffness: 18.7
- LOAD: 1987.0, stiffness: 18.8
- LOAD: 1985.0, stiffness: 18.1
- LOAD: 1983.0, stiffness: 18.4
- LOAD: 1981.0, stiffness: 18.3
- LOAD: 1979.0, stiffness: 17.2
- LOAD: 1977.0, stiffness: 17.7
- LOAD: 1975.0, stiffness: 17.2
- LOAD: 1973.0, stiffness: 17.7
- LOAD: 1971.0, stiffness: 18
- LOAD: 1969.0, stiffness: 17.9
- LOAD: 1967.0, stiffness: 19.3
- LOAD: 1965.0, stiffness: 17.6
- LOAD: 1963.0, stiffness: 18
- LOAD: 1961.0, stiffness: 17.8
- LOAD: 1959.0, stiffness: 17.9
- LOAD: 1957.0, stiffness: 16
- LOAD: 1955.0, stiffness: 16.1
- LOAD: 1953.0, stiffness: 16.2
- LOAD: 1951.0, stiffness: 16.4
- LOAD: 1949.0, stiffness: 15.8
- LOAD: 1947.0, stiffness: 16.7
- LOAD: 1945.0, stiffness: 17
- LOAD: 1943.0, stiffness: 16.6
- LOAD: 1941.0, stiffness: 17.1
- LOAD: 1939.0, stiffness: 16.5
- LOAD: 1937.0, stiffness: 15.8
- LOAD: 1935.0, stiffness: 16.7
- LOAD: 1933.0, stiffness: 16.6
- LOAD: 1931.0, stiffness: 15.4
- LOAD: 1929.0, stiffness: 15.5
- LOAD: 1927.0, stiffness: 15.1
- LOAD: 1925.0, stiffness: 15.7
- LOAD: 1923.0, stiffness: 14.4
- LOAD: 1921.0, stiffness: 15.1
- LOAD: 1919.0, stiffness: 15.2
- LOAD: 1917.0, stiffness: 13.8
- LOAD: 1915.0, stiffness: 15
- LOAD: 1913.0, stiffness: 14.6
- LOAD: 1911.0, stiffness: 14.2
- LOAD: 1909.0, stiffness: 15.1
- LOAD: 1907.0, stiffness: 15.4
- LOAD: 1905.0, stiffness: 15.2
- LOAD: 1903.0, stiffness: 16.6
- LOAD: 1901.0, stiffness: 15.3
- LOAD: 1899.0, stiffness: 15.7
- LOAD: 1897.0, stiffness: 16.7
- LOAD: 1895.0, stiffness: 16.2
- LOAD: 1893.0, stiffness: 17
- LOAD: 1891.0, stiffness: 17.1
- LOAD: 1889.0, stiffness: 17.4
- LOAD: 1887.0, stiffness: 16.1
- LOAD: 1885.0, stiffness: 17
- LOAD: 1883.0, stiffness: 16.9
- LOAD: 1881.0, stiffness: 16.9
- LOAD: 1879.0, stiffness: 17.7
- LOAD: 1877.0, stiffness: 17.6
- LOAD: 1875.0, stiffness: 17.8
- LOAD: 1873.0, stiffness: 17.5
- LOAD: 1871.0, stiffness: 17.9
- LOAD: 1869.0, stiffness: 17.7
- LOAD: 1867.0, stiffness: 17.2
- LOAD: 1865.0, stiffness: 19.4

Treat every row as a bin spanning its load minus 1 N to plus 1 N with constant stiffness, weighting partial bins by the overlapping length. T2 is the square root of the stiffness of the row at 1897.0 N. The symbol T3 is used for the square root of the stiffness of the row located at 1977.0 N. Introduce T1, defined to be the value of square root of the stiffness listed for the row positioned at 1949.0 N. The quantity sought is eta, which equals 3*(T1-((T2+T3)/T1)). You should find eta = 5.7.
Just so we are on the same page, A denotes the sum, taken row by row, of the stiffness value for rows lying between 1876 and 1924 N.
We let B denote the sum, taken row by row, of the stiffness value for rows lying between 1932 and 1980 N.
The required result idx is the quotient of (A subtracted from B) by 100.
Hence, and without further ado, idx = 0.3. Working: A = 382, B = 410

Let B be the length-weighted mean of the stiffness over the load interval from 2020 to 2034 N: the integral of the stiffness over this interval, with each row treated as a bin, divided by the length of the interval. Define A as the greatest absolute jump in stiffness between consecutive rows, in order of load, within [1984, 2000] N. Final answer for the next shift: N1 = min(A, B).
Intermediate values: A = 0.8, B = 21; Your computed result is 0.8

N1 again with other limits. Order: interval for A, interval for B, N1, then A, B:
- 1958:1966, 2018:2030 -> 0.4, 0.4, 21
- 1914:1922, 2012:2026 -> 1.4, 1.4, 20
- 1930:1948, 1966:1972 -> 1.2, 1.2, 18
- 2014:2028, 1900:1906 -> 1.4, 1.4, 16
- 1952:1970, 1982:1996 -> 1.9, 1.9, 19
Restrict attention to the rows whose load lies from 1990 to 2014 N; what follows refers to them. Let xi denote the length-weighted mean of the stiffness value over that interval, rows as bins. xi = 19.8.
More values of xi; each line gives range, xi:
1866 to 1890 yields 17.3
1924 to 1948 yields 16.2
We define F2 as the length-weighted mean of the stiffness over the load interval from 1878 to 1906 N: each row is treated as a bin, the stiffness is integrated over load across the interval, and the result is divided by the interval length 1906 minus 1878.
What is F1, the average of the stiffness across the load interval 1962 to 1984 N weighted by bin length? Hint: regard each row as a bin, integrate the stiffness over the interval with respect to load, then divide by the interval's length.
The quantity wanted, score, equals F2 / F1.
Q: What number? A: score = 0.92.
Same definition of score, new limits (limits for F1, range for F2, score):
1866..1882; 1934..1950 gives 0.94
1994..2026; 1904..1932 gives 0.75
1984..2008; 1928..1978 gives 0.88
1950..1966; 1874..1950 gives 0.95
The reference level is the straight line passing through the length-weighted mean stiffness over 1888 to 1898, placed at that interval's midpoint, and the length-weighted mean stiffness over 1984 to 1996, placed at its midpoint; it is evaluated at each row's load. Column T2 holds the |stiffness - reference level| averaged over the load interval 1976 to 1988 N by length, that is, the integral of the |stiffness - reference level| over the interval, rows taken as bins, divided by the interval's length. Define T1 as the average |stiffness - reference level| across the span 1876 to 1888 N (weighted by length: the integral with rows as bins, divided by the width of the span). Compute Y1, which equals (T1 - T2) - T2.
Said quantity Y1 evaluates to -0.62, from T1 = 0.60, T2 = 0.61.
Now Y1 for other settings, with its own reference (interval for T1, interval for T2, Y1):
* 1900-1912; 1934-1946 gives -0.59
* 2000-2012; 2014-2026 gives -1.15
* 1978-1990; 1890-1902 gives -0.99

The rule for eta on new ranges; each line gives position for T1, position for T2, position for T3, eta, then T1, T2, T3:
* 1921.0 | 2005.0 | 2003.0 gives 4.8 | 3.89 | 4.53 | 4.4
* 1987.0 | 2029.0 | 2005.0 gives 6.6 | 4.34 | 4.67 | 4.5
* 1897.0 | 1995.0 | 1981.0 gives 5.9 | 4.09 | 4.42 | 4.3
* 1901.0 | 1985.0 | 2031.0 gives 5.0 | 3.91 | 4.25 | 4.6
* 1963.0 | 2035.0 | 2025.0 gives 6.2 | 4.24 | 4.54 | 4.6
